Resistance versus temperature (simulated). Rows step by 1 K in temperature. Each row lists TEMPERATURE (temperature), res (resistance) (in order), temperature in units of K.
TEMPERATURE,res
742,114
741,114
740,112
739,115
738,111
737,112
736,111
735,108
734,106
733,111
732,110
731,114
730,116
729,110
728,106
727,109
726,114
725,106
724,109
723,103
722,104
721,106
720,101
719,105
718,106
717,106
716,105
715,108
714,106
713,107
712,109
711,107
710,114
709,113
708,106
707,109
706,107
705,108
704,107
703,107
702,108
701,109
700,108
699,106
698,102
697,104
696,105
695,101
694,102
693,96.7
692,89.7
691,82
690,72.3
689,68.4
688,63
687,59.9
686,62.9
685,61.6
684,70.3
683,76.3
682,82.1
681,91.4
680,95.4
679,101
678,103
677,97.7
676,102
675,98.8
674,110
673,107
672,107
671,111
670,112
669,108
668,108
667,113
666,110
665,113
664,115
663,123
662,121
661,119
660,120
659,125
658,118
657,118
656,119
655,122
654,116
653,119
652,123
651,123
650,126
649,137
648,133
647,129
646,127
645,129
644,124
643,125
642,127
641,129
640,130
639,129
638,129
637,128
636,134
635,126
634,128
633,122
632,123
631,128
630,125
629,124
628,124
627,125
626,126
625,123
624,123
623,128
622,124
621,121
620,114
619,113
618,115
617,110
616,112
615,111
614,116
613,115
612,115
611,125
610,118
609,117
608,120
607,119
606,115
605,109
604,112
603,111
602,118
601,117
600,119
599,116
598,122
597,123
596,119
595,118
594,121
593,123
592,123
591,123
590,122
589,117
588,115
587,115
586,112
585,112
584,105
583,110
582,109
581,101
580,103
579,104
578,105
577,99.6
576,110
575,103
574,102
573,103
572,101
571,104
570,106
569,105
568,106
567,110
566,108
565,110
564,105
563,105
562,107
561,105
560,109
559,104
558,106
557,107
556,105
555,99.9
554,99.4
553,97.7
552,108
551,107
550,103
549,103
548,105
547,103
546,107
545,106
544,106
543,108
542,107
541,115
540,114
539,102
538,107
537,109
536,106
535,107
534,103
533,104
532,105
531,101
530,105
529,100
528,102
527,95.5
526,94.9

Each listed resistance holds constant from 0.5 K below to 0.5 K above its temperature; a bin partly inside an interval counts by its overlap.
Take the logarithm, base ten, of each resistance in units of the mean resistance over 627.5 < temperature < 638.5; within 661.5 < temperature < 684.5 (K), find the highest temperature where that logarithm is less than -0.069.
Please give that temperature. 684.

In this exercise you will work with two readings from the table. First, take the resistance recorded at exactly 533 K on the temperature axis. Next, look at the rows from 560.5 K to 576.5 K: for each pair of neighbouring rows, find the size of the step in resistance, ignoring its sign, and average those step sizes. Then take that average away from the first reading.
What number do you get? 102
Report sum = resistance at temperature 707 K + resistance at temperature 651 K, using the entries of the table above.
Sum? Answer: 232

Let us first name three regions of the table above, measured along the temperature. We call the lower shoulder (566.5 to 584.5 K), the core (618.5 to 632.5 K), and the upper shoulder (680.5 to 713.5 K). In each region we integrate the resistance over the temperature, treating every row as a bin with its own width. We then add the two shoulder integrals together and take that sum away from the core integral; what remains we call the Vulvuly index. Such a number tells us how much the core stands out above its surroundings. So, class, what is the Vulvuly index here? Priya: -3281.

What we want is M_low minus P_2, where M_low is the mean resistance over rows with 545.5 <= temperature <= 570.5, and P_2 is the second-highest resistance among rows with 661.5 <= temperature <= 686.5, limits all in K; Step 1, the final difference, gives -16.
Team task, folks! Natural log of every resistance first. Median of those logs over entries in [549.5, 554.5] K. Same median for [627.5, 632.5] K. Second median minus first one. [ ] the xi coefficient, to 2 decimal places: 0.19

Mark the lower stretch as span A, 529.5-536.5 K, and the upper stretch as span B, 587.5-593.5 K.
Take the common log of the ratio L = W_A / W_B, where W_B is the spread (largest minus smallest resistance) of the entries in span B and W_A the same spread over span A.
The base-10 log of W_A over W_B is -0.1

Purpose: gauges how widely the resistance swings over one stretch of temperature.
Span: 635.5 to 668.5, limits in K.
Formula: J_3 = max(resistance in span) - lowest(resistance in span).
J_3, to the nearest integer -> 29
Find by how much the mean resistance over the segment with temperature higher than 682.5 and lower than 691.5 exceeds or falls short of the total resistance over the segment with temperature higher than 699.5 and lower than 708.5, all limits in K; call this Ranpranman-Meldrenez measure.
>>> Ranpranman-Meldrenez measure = -900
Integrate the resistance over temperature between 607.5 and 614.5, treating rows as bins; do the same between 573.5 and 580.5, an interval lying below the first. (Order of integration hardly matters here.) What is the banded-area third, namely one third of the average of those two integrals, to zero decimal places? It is 259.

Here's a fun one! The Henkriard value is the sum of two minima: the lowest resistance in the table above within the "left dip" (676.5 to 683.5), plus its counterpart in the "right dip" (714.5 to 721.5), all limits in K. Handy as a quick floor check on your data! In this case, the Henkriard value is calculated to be 177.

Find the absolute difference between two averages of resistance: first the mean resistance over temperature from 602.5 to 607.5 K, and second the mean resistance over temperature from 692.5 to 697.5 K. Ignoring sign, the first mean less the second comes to 11.5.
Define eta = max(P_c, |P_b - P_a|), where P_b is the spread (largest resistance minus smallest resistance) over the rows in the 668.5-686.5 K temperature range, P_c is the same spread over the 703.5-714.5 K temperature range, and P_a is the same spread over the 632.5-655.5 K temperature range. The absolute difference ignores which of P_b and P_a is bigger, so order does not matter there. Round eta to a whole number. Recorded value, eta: 29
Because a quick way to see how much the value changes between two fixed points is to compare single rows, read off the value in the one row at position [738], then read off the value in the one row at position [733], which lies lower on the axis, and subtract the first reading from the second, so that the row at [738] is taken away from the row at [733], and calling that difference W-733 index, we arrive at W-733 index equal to 0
